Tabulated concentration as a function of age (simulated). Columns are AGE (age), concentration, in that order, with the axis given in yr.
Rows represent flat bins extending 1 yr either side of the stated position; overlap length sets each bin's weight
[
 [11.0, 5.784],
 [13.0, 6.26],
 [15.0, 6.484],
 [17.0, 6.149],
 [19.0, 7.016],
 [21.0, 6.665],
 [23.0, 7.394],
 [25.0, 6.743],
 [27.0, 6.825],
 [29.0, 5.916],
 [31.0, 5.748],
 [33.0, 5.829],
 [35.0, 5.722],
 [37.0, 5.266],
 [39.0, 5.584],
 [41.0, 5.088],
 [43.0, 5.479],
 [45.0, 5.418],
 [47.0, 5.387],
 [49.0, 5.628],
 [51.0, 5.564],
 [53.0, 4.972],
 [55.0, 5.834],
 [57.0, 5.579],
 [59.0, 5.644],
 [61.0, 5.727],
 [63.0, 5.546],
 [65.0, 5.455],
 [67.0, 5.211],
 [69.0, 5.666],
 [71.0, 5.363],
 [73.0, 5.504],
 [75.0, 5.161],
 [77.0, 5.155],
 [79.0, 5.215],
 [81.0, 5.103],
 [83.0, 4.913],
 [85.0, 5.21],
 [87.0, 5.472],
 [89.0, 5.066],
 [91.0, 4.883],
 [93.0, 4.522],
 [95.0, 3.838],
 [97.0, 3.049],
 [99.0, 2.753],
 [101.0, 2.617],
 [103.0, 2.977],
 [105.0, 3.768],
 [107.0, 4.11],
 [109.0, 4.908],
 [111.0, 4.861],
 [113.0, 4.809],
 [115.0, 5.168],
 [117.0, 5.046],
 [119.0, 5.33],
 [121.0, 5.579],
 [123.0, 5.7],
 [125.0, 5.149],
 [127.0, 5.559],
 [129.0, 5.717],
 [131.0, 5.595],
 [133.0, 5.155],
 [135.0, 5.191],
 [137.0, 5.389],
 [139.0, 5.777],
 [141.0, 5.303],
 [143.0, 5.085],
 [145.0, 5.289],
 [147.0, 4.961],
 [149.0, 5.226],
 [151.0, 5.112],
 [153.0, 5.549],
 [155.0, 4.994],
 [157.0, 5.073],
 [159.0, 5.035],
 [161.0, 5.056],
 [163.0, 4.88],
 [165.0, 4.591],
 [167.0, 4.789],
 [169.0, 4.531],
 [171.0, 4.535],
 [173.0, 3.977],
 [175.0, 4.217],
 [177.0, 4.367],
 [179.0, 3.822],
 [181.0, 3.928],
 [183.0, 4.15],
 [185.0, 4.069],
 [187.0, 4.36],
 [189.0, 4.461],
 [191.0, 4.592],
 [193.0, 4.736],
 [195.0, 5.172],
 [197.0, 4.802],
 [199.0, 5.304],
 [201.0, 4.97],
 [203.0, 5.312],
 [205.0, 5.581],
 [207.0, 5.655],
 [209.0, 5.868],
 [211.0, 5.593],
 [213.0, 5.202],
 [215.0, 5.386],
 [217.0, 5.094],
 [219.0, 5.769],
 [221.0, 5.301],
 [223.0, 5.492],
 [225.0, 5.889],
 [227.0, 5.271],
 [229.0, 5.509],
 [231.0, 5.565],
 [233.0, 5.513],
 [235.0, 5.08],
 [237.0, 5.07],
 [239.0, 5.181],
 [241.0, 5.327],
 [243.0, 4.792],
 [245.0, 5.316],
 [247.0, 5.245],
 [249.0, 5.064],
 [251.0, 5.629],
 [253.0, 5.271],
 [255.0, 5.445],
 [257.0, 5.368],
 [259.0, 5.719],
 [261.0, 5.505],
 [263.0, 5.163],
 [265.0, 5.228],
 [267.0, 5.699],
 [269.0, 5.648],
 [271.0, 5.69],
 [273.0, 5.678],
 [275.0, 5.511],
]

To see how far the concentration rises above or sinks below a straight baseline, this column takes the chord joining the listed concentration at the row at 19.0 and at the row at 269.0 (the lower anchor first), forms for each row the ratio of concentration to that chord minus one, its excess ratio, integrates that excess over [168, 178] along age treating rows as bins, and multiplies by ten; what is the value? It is -30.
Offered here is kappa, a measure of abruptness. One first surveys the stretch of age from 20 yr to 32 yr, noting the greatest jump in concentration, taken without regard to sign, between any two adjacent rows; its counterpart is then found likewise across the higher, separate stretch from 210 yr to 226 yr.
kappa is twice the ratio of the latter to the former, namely 1.49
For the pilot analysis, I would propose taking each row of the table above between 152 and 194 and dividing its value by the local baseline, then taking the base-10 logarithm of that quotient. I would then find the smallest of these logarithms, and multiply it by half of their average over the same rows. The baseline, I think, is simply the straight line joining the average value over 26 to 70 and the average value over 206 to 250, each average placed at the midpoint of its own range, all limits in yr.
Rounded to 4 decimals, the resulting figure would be 0.0060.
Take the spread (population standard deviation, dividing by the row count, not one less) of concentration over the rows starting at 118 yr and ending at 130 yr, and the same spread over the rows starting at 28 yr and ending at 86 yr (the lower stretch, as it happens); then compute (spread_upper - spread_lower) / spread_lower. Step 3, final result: -0.24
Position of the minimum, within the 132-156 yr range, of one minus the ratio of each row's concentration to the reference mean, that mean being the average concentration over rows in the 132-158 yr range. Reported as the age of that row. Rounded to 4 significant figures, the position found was 139.0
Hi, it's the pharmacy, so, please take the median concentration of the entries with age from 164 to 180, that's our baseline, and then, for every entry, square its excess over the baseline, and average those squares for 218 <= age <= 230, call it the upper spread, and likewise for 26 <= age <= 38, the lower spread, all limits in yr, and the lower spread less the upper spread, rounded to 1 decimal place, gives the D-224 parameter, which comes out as 1.0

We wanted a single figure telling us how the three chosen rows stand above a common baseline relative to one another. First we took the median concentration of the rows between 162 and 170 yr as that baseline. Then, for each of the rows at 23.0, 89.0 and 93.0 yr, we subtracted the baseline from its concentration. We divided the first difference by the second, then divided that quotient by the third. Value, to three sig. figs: -42.8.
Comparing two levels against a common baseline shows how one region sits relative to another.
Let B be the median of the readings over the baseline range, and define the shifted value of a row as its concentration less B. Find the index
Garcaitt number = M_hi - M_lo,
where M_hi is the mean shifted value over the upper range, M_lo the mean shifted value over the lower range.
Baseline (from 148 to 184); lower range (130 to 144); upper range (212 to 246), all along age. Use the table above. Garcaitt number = 0.0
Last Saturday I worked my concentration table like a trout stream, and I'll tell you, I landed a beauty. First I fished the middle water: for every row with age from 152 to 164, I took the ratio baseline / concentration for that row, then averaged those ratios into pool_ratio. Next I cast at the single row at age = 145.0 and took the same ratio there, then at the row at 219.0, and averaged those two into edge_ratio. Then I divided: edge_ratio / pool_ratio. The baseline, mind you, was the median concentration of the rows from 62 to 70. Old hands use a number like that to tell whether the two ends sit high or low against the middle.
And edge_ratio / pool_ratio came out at 0.92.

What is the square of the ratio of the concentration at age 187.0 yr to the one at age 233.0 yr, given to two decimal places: 0.63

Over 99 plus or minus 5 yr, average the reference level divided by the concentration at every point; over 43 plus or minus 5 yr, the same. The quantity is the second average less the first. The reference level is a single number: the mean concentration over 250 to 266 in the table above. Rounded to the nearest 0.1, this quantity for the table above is -0.8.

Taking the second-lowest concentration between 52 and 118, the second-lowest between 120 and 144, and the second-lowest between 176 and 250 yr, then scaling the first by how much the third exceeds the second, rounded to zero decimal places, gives -3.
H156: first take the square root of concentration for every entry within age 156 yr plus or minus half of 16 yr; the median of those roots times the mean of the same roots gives 5.1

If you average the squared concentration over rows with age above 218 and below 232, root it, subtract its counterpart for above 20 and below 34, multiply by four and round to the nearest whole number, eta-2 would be -4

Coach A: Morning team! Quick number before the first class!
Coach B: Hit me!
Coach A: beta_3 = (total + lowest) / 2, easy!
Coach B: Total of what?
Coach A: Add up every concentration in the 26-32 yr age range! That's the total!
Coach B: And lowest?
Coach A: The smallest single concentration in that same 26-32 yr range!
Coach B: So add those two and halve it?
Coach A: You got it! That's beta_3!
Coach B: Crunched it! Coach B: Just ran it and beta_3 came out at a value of 12.1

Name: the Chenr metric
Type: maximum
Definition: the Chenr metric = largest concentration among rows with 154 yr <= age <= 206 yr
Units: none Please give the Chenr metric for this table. 5.581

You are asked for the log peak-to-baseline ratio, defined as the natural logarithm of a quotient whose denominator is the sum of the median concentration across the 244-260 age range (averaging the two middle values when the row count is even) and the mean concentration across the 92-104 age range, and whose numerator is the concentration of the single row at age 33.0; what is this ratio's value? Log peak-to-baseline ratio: -0.39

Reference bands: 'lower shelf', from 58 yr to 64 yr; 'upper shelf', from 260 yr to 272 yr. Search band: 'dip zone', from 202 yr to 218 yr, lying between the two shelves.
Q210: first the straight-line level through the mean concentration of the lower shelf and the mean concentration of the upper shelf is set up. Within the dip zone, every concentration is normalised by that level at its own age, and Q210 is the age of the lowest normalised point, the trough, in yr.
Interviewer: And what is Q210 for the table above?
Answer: 217.0 yr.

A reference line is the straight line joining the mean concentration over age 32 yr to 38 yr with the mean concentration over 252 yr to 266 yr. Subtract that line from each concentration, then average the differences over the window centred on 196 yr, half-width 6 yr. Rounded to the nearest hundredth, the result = -0.52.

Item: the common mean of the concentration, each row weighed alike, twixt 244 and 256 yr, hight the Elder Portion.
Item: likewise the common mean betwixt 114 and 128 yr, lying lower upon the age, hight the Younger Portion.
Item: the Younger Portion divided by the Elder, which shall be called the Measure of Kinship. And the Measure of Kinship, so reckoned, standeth 1.01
